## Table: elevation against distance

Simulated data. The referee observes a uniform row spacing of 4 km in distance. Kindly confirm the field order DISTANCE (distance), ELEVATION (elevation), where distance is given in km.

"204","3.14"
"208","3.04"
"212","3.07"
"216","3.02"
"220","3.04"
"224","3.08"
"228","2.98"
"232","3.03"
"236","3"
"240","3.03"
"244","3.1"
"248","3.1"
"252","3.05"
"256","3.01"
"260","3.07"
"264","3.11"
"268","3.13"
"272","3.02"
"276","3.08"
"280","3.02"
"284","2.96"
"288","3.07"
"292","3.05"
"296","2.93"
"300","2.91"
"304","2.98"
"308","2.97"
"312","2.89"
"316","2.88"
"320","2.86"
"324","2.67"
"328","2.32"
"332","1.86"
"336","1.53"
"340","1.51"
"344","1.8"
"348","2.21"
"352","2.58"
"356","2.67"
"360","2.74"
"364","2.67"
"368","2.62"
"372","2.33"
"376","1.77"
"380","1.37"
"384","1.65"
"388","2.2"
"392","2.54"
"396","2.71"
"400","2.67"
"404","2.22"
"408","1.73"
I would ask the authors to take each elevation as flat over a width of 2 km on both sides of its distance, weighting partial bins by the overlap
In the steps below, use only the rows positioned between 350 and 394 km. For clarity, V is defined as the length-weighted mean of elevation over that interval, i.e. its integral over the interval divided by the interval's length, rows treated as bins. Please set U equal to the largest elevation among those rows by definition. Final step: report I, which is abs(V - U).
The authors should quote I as 0.45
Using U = 2.74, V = 2.29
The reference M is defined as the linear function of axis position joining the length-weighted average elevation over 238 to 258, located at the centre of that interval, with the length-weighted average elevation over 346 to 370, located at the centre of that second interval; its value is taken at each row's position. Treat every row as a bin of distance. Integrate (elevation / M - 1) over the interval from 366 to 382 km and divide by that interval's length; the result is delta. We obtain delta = -0.20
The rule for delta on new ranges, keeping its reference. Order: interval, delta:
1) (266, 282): 0.04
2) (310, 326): 0.03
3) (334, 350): -0.33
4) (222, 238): -0.04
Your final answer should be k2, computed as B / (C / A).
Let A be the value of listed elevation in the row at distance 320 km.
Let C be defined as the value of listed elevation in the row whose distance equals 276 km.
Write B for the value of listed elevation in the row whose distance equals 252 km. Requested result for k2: 2.83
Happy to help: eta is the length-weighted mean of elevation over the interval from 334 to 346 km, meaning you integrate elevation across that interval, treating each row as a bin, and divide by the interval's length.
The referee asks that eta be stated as 1.61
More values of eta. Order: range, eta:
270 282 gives 3.04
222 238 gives 3.02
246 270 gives 3.08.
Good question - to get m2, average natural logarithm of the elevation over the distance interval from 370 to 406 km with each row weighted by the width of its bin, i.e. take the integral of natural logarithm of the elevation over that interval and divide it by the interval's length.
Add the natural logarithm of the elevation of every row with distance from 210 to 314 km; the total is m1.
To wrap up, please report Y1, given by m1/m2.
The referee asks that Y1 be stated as 39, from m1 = 29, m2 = 0.75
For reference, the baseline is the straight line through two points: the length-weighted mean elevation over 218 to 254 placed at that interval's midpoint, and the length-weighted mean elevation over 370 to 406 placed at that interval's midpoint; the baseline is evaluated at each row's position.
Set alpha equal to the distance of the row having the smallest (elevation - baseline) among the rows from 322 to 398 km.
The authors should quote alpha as 336 km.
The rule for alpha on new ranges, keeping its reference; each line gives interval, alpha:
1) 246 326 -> 256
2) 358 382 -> 380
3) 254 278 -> 256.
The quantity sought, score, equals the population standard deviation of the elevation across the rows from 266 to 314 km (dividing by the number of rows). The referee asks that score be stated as 0.07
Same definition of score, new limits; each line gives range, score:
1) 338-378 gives 0.43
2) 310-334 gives 0.38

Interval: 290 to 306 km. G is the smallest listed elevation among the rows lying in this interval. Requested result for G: 2.91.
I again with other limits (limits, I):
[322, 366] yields 0.51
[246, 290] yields 0.07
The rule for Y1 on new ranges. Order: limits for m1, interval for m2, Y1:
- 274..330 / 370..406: 20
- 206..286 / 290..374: 25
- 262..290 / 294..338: 8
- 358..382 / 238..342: 5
